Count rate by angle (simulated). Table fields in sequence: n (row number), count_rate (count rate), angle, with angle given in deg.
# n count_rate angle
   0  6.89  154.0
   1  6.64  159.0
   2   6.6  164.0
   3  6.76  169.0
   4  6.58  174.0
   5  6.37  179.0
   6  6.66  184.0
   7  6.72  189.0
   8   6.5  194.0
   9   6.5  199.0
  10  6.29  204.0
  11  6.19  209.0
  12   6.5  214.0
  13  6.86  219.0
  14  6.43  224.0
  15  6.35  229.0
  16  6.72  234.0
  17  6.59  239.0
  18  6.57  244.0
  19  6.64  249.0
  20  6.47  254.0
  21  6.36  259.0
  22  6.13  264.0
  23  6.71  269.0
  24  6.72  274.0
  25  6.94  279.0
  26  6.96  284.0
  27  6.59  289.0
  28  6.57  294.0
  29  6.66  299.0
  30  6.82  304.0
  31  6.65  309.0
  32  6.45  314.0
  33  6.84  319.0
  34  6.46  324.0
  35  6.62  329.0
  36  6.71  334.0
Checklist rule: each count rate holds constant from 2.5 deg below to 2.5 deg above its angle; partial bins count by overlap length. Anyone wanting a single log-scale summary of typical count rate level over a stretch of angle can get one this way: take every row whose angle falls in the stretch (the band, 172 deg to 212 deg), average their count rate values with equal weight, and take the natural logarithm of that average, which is 1.87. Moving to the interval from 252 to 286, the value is 1.89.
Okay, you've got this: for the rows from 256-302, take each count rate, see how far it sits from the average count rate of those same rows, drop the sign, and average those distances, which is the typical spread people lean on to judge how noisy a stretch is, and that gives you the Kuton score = 0.19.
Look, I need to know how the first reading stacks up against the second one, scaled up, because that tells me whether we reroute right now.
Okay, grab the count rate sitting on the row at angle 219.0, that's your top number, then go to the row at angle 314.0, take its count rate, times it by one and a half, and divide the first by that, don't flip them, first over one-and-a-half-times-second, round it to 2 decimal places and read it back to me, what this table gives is 0.71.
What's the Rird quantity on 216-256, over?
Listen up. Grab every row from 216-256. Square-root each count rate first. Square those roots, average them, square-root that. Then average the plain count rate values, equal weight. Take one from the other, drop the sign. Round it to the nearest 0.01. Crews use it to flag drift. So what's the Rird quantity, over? 4.01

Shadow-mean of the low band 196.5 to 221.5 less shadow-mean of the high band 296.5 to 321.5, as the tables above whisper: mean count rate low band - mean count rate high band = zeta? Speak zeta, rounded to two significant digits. -0.22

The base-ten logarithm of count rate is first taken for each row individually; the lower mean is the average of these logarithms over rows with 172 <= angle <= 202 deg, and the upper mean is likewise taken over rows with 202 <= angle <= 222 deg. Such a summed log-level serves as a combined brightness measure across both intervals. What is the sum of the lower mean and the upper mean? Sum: 1.63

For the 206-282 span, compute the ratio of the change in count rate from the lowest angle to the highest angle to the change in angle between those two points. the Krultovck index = 0.011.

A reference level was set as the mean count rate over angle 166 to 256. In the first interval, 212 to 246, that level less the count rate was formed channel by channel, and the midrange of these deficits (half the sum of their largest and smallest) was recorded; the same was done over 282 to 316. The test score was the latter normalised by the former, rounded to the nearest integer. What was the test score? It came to 3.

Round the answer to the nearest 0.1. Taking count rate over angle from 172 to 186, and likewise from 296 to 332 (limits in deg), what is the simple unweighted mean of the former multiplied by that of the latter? 43.4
